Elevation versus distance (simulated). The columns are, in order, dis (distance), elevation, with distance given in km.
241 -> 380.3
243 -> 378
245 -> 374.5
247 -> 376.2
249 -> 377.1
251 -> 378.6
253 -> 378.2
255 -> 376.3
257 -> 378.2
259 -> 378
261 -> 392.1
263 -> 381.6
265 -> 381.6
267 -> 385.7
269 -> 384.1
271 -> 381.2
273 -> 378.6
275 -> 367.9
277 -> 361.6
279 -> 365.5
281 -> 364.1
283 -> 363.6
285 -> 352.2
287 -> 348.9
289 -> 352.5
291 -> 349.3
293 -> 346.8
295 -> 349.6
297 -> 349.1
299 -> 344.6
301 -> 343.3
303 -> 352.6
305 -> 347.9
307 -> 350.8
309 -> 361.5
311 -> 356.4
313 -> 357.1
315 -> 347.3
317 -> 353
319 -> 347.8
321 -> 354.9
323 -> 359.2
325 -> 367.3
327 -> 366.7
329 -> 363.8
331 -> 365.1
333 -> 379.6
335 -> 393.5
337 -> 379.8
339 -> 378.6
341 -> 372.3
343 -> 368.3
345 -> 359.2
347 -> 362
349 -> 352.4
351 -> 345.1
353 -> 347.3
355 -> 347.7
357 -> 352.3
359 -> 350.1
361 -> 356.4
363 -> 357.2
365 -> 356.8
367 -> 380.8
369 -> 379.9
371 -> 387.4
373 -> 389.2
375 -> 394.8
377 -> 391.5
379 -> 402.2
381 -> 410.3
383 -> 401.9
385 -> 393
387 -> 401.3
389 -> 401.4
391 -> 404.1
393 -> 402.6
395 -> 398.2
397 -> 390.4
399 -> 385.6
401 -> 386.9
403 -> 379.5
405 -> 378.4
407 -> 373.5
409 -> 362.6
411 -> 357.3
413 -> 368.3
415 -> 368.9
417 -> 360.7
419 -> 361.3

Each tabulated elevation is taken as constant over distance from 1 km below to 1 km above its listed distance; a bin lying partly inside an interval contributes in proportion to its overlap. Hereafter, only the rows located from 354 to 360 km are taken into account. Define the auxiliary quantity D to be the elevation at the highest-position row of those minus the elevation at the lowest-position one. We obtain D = 2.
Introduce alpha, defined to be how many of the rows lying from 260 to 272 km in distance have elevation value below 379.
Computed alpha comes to 0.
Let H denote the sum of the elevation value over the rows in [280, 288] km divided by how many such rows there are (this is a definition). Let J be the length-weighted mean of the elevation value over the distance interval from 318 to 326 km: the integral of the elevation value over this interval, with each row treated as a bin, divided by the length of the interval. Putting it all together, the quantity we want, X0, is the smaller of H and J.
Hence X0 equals 357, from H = 357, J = 357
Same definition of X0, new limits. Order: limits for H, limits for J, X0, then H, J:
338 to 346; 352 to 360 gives 349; 370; 349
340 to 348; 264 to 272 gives 365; 365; 383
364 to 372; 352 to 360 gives 349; 376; 349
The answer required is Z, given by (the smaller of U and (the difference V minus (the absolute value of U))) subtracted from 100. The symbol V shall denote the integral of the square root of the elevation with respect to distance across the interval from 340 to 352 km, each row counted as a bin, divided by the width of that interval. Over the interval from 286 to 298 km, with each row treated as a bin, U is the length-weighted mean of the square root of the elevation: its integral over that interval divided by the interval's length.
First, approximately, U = 18.7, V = 19.0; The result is 100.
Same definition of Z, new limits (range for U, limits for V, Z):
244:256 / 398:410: 100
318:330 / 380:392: 99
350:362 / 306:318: 100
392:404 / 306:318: 101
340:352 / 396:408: 99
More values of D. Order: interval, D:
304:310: 14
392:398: -12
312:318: -4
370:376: 7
